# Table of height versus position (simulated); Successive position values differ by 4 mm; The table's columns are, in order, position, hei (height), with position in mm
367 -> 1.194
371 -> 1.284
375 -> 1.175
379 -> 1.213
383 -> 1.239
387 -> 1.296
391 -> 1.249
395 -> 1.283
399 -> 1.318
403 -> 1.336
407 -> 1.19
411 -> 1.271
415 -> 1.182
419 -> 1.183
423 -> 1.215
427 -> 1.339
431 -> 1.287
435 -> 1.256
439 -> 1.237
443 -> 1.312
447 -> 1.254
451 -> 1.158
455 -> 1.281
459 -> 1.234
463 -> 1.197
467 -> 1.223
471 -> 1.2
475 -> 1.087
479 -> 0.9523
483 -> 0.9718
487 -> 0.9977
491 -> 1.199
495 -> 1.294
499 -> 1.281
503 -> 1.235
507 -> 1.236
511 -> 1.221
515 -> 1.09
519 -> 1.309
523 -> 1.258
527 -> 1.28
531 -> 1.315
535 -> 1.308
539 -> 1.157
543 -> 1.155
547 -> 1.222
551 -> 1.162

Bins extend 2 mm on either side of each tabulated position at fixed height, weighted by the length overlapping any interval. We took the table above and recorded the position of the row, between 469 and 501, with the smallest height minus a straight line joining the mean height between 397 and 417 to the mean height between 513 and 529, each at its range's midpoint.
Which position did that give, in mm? 479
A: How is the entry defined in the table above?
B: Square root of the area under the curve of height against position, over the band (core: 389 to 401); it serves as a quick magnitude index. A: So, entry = 3.92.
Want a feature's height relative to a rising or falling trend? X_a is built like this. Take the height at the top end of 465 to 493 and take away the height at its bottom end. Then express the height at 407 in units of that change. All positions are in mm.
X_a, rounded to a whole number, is -50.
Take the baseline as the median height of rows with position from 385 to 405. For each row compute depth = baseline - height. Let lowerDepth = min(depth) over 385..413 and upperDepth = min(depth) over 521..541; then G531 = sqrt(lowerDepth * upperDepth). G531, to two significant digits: 0.028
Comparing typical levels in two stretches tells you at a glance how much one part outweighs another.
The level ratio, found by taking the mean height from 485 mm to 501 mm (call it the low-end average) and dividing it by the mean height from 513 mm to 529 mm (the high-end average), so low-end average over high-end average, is 0.97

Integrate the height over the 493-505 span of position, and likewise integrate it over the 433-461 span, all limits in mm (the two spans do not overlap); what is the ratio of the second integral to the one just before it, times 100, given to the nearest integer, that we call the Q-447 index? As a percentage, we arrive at 229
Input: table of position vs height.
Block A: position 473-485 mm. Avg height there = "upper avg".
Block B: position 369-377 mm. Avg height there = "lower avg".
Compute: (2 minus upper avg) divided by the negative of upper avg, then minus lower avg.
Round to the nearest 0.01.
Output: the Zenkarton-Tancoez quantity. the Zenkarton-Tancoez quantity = -2.22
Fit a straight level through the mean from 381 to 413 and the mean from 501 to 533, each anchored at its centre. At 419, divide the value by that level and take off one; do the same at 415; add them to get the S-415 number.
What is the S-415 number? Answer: -0.13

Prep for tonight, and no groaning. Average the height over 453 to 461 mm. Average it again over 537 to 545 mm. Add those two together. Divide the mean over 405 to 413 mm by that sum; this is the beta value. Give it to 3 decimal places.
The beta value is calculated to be 0.510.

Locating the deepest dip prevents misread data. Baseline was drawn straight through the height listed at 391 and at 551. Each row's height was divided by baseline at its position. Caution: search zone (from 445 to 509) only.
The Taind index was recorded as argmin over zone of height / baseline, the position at 479 mm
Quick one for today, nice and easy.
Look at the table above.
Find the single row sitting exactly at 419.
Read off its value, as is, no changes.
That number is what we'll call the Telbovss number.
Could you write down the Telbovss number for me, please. 1.183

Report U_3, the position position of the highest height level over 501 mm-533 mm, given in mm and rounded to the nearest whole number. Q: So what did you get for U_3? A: 531 mm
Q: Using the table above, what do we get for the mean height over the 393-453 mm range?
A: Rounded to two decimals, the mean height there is 1.25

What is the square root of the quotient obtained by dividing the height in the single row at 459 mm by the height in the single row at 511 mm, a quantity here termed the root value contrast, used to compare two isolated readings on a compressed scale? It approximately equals 1.01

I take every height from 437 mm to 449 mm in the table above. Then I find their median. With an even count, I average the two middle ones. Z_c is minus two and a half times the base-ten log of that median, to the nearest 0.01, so -0.25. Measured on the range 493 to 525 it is -0.24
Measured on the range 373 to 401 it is -0.24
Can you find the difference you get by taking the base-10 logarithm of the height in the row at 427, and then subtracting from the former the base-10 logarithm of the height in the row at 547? 0.040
